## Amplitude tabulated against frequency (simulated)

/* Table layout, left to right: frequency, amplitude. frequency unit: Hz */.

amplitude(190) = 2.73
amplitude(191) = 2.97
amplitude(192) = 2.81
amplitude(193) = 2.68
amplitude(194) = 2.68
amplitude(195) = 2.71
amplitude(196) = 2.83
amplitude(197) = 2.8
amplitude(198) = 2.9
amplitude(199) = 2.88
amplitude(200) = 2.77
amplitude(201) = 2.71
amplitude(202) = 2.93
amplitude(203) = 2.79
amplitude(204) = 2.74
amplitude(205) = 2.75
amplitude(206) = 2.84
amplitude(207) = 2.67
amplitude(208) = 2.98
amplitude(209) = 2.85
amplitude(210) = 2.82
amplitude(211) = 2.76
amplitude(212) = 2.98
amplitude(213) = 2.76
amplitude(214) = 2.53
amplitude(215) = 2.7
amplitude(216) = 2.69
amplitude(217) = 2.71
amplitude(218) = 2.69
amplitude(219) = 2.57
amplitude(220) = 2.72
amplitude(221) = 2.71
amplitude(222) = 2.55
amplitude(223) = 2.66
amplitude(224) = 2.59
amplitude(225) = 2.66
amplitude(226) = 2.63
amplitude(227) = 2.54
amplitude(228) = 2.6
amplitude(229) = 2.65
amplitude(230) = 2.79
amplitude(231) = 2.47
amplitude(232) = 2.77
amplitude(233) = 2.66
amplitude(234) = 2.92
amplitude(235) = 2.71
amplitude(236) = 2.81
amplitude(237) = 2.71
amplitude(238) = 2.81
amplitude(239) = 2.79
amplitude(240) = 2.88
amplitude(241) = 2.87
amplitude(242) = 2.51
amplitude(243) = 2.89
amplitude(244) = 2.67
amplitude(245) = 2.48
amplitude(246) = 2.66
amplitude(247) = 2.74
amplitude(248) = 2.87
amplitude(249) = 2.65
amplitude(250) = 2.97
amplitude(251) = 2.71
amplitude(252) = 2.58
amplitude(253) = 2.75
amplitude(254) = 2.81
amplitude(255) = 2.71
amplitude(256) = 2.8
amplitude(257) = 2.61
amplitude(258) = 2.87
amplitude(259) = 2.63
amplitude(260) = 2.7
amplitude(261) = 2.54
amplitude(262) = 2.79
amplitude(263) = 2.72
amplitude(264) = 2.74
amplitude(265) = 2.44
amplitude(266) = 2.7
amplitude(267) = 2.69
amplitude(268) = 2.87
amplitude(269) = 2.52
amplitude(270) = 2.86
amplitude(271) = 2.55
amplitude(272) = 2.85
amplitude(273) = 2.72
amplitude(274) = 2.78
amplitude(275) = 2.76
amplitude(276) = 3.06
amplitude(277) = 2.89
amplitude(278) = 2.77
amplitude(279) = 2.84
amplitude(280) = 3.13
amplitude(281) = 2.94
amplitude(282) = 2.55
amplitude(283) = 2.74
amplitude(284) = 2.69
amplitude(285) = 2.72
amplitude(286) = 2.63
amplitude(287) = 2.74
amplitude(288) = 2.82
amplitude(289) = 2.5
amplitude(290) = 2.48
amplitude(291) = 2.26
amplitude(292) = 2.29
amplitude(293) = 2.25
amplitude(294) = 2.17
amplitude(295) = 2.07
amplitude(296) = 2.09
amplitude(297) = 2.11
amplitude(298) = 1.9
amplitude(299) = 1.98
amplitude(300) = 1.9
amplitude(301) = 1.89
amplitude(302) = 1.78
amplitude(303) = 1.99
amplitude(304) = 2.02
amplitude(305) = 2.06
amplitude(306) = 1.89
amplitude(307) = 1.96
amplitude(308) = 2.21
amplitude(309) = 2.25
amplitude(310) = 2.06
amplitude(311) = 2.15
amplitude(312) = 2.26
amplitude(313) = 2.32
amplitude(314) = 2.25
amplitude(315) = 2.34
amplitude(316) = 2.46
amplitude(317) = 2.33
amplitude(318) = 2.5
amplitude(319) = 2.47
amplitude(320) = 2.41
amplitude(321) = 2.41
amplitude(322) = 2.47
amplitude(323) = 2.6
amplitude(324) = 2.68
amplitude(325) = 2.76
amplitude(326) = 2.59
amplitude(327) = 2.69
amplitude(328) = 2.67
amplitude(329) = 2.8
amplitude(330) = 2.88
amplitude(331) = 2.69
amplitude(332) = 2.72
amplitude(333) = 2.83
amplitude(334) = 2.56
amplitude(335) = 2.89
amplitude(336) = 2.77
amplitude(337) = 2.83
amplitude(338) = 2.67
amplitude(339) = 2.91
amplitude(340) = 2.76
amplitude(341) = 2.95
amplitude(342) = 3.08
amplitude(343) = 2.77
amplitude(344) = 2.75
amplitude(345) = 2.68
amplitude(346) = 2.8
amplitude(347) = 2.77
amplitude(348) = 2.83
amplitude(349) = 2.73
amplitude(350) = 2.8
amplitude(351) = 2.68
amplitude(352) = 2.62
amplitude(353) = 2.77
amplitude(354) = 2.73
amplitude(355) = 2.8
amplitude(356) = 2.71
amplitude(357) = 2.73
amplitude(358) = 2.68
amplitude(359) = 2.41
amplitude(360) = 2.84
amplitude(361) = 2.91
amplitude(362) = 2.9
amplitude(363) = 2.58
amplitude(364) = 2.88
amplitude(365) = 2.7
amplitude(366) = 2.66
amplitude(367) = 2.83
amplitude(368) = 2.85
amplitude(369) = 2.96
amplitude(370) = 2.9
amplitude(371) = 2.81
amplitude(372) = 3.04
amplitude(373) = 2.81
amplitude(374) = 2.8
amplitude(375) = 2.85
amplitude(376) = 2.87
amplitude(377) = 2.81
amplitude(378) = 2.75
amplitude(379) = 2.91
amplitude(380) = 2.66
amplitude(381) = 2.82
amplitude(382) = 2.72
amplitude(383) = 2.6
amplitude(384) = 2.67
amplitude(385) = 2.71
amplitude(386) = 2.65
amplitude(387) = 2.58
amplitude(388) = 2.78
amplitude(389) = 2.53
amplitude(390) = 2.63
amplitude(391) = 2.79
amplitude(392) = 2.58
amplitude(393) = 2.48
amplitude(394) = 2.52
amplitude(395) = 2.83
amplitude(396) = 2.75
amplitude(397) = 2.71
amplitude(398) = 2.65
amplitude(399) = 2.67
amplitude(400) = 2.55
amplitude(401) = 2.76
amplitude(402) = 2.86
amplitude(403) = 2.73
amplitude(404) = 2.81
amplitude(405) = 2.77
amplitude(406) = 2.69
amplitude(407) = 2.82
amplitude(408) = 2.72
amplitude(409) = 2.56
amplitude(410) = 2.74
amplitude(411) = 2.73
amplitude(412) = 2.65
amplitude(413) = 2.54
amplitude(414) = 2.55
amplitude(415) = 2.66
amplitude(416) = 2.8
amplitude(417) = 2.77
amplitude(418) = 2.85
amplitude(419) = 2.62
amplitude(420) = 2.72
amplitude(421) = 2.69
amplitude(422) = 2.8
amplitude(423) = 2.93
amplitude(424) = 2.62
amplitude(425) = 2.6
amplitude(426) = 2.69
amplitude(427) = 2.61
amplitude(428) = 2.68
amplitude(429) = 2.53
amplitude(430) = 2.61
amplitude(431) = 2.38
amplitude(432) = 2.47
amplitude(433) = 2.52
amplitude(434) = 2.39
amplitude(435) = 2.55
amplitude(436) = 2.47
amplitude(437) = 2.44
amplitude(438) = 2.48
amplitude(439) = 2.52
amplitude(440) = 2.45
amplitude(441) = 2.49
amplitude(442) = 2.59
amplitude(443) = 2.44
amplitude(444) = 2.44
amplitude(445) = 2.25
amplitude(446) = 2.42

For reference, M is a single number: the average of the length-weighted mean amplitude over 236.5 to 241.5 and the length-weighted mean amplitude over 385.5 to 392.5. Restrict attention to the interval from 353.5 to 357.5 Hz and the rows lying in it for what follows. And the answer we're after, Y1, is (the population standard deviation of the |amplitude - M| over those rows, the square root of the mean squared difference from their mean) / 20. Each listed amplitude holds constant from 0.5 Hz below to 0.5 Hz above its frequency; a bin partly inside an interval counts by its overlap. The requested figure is 0.0014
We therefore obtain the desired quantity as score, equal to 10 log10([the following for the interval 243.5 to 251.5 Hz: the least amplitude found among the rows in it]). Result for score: 3.9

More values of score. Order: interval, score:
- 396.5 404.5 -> 4.1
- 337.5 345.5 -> 4.3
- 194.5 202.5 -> 4.3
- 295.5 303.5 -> 2.5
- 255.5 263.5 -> 4.0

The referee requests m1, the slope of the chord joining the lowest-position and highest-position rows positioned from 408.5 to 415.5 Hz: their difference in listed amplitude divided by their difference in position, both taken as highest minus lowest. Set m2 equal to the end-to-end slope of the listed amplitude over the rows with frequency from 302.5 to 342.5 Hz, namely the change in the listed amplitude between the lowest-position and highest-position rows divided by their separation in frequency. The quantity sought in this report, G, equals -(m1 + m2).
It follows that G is -0.04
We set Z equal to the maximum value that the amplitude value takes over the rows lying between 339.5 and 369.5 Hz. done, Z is 3.08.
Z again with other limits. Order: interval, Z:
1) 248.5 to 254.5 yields 2.97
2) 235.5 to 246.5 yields 2.89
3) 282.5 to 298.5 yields 2.82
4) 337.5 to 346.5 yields 3.08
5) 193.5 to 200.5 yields 2.9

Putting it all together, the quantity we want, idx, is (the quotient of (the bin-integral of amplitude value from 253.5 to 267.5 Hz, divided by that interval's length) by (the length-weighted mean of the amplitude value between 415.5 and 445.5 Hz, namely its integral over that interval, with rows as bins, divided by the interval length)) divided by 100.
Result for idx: 0.0105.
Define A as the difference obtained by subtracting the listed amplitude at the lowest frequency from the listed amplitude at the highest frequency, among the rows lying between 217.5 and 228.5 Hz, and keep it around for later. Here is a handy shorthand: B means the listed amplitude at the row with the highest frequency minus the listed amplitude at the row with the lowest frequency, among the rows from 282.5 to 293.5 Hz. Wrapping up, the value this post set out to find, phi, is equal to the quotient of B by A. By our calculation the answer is 5.4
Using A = -0.09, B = -0.49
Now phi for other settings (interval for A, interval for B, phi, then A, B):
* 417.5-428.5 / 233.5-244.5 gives 1.5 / -0.17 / -0.25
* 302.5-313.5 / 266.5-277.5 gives 0.6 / 0.33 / 0.20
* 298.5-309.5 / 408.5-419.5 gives 0.2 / 0.27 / 0.06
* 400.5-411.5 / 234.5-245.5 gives 7.7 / -0.03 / -0.23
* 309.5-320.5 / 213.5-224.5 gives 0.2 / 0.35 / 0.06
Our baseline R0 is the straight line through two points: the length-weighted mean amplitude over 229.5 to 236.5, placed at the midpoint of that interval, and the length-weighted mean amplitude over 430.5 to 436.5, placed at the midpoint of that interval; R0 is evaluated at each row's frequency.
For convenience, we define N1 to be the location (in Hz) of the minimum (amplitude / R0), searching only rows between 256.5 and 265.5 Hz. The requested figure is 265 Hz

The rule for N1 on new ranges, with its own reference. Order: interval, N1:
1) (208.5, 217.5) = 214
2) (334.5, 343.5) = 338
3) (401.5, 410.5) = 409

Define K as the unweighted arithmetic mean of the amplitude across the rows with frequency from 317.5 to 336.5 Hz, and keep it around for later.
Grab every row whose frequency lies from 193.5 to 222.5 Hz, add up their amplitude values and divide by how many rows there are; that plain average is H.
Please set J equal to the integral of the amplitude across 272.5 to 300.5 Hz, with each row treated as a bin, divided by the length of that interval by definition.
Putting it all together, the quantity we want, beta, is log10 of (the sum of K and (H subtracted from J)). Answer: 0.38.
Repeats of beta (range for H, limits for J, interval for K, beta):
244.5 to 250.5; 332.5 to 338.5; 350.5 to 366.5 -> 0.44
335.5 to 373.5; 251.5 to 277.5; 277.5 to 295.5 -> 0.40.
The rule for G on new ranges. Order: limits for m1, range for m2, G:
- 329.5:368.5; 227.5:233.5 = -0.01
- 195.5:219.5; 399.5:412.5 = 0.00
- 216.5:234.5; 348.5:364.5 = -0.02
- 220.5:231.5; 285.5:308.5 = 0.04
